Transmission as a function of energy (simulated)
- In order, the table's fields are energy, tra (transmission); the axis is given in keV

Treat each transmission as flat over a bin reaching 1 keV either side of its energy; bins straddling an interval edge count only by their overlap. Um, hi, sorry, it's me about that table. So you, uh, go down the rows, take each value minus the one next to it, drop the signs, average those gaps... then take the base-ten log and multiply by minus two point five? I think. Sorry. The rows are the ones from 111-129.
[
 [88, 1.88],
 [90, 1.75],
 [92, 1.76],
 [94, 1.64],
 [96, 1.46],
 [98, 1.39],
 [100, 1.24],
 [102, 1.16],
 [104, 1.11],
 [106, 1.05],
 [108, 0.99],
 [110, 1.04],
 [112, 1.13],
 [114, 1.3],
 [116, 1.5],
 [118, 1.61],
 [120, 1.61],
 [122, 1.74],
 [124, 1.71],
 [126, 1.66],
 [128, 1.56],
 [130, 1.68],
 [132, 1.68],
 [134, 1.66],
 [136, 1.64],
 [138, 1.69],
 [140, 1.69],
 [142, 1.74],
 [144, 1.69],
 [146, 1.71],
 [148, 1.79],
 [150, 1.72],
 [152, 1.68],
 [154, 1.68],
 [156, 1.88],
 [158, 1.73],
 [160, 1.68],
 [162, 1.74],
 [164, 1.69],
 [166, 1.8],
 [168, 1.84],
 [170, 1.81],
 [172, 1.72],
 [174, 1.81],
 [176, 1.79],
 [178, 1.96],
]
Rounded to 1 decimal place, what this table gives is 2.5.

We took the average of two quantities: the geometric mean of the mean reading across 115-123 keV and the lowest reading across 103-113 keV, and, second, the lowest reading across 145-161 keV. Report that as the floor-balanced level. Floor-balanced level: 1.47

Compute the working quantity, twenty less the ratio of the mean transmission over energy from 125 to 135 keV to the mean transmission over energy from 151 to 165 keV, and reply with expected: 19.0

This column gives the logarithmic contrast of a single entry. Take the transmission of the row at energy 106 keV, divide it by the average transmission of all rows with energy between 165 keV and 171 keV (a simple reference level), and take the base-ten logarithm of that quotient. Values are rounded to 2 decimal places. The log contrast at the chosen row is -0.24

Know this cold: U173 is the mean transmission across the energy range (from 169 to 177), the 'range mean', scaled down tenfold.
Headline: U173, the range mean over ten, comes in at 0.178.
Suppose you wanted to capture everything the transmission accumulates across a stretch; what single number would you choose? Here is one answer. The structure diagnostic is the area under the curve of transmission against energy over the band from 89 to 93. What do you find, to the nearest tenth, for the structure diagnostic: 7.0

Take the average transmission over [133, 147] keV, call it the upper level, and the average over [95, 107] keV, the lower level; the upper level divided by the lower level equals 1.37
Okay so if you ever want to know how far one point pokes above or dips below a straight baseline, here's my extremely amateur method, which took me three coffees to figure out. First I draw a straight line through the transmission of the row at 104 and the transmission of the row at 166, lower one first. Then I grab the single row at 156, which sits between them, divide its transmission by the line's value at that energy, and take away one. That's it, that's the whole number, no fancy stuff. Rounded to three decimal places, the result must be 0.113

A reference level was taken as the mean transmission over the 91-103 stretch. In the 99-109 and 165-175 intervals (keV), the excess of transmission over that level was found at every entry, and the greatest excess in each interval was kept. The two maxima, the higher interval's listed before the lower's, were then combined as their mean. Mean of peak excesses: 0.10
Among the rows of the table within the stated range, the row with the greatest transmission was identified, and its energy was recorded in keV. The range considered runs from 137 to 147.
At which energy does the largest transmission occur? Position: 142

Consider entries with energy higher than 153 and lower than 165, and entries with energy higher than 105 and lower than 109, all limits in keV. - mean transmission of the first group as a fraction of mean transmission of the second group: 1.70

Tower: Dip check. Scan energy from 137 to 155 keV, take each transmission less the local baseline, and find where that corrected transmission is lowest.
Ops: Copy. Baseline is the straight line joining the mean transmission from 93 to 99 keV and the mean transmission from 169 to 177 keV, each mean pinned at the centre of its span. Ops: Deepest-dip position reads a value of 154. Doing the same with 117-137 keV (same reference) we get 128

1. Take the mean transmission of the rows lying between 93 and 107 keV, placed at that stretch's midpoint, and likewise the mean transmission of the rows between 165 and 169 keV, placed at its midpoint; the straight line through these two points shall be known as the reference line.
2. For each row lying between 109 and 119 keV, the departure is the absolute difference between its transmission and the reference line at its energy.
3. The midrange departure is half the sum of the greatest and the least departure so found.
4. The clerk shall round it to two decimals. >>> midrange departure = 0.21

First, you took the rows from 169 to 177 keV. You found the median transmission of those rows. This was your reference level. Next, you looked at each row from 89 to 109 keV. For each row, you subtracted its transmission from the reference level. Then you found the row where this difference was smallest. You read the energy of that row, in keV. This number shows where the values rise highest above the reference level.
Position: 92 keV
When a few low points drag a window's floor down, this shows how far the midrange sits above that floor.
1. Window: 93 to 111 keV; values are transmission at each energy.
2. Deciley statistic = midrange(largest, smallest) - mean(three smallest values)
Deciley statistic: 0.29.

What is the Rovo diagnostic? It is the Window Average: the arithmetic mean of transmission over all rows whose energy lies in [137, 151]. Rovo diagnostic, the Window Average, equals 1.72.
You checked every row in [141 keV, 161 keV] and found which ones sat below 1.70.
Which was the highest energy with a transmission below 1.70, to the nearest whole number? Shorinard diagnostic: 160 keV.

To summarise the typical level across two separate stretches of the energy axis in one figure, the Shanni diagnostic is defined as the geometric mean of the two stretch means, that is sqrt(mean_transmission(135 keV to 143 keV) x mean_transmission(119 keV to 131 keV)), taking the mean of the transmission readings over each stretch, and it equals 1.67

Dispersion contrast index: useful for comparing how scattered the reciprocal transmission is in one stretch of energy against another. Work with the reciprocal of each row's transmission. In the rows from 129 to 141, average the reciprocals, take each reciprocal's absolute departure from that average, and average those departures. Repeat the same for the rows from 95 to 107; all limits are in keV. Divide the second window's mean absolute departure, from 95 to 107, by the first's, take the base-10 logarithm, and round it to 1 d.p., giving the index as 1.2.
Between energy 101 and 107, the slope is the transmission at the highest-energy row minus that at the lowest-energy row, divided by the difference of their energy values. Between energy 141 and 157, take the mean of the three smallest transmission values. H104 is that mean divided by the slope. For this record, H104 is -61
